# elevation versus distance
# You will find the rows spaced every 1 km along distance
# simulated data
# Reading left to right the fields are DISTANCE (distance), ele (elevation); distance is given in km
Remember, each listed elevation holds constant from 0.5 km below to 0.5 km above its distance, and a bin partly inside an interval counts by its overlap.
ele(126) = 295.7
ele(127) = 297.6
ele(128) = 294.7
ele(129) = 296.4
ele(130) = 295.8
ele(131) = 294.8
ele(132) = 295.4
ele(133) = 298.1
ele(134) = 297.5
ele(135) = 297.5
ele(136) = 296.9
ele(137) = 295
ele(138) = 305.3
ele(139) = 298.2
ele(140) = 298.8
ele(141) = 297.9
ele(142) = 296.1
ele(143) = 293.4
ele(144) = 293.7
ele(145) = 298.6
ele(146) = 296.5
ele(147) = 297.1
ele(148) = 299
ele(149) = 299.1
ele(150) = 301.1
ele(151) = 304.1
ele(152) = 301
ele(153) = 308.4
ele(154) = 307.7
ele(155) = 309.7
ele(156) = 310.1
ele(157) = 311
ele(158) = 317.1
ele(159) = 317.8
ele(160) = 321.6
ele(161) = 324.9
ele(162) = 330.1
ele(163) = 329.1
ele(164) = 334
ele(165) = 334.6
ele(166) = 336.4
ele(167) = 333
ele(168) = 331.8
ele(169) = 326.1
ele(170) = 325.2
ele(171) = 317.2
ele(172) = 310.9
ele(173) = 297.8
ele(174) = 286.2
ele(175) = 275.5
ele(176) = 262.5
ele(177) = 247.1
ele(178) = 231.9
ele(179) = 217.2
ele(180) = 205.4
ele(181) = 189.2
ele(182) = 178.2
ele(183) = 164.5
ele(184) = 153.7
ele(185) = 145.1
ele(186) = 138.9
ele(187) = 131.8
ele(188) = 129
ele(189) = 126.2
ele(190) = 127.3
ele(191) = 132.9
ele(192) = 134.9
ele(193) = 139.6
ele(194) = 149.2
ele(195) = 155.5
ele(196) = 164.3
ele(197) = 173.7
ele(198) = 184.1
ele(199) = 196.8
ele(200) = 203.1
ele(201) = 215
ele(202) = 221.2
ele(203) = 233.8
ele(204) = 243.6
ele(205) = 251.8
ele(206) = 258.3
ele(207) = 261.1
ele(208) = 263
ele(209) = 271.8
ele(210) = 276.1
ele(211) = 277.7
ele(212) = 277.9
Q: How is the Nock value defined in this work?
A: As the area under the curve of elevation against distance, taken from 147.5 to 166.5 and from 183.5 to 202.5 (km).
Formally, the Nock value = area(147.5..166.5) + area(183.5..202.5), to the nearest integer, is 9019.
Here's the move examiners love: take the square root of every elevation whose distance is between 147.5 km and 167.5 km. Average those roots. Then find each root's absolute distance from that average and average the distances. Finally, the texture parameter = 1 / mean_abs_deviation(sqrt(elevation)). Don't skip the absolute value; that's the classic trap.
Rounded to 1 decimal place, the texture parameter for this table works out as 3.1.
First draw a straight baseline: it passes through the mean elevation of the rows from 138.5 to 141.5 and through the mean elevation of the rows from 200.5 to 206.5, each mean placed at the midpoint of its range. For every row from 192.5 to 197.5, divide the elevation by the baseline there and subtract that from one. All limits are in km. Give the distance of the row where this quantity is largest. 193 km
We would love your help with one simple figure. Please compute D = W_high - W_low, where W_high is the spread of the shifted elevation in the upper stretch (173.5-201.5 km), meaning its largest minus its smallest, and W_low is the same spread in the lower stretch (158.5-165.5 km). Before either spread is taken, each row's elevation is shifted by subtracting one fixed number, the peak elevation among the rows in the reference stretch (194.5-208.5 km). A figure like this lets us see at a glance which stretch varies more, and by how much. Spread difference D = 143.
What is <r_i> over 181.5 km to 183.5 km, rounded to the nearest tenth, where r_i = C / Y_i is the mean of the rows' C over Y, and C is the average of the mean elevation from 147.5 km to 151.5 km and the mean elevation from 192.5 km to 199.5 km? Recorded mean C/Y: 1.4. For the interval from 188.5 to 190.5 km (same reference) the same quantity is 1.8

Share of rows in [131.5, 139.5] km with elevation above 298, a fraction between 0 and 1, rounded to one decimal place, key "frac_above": 0.4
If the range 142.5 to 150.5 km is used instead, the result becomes 0.5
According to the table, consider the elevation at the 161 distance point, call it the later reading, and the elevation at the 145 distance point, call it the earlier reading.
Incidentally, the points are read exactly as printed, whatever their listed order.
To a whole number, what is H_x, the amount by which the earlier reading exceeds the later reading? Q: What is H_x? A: -26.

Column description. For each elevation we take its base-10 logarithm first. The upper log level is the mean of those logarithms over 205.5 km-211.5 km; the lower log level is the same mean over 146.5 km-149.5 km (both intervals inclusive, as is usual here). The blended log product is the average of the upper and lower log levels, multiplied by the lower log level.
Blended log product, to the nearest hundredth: 6.07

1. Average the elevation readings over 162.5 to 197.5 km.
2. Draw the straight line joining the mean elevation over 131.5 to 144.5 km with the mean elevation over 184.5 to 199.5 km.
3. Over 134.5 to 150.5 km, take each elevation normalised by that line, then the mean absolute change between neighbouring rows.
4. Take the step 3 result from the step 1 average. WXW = 224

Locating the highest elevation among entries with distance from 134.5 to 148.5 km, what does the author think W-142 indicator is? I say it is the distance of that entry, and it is 138 km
